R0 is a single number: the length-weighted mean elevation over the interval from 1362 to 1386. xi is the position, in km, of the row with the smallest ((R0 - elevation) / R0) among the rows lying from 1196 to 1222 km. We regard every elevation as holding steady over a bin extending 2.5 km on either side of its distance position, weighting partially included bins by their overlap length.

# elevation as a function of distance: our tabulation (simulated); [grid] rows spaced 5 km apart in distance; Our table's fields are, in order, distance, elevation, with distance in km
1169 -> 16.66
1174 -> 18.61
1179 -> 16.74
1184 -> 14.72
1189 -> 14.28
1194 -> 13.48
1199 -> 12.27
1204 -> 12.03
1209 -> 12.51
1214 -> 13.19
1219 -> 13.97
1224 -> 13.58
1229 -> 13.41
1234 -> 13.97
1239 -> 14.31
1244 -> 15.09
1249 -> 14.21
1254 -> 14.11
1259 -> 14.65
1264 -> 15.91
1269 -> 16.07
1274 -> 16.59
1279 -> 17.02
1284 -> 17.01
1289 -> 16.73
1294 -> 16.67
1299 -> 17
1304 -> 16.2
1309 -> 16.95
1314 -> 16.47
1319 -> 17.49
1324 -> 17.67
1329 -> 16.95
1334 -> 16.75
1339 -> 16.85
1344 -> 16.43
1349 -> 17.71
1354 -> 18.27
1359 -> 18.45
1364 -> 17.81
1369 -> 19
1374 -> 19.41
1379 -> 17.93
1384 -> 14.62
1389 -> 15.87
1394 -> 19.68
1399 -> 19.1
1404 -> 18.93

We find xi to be 1219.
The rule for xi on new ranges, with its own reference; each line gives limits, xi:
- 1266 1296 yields 1279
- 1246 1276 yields 1274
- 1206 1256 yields 1244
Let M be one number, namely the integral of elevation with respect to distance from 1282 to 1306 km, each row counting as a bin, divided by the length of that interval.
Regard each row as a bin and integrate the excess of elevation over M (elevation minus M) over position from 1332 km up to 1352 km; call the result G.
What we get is 5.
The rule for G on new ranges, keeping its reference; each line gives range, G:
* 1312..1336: 9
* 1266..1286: -2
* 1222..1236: -43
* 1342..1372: 38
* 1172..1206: -73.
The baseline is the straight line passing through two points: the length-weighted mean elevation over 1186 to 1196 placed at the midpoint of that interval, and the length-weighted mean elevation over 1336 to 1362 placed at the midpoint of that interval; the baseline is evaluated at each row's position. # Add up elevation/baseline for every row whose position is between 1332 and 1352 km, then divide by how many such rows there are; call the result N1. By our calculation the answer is 0.98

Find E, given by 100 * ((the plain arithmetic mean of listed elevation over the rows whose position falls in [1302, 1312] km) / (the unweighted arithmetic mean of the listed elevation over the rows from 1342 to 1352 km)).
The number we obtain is 97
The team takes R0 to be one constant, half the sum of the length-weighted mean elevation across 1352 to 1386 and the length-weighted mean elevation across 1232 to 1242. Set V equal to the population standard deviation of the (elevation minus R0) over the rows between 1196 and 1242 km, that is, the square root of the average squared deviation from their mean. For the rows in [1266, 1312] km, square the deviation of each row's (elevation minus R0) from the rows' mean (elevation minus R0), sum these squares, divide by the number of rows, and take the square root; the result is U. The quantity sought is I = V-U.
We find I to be 0.43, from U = 0.3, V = 0.77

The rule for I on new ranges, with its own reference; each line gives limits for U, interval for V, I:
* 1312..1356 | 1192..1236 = 0.08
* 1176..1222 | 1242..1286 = -0.30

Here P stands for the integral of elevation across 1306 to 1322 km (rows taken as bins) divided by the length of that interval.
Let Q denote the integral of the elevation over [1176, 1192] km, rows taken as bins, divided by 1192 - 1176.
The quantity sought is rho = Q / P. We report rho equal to 0.9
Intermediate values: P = 17.0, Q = 15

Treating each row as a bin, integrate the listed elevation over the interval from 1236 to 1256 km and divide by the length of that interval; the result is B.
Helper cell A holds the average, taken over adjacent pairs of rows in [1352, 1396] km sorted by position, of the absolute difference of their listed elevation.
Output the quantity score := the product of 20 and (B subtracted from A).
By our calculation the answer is -258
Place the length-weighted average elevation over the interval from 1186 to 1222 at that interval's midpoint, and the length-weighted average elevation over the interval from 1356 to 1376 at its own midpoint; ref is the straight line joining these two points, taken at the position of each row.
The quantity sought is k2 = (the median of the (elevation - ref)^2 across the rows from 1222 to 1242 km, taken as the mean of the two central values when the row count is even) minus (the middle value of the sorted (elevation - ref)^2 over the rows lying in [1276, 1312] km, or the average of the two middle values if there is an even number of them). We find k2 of -0.36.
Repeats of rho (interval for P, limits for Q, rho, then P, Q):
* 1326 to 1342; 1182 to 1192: 0.9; 16.9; 14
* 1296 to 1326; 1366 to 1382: 1.1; 16.9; 19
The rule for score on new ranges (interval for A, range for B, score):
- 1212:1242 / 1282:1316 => -325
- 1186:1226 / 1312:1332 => -330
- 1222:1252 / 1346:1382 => -355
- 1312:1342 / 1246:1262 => -279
